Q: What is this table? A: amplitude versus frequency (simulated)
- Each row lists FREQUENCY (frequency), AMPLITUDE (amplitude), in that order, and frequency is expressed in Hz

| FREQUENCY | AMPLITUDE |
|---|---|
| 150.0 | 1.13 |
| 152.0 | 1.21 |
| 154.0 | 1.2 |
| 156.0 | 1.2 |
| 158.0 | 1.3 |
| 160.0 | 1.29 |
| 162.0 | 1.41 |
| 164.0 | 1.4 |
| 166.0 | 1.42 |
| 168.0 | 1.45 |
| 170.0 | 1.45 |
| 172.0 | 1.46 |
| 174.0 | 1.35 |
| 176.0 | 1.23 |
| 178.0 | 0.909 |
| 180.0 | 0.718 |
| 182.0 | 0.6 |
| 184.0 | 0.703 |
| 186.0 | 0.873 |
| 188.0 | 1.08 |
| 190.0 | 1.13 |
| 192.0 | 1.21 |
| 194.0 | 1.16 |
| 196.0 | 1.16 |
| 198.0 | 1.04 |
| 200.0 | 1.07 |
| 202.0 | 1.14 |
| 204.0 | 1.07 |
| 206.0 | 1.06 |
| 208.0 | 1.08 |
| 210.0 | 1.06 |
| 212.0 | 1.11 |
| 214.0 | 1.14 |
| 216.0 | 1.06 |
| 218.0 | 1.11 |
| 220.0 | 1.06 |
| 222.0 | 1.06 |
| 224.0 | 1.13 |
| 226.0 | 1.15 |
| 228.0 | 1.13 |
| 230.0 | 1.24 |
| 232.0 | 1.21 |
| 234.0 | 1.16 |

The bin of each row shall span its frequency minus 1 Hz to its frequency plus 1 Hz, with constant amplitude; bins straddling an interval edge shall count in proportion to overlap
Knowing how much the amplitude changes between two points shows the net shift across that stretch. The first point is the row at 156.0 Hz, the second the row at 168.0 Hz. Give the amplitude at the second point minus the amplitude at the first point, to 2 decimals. 0.25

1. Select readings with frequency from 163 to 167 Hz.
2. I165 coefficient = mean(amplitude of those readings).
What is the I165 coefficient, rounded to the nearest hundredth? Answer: 1.41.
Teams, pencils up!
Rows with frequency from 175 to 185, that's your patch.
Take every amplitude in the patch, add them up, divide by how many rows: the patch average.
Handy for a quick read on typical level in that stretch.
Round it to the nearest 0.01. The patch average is 0.83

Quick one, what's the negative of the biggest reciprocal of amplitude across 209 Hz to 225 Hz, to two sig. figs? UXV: -0.94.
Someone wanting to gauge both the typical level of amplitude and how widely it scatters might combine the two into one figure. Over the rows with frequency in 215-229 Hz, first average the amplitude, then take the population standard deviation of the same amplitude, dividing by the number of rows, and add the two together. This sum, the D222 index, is 1.14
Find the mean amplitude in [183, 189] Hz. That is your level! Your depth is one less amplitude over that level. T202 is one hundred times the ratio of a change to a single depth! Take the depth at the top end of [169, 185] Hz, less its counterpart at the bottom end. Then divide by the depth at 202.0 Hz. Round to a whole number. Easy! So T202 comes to -293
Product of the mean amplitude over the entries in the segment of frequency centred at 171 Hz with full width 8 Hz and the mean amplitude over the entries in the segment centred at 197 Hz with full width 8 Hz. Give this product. 1.58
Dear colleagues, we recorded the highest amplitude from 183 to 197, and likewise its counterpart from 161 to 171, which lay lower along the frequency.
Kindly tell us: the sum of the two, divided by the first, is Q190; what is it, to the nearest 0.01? 2.20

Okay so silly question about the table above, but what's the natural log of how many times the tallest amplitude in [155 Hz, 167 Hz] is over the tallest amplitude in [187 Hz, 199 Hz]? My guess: 0.16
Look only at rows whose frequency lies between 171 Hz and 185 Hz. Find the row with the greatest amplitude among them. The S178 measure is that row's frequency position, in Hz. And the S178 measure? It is 172.0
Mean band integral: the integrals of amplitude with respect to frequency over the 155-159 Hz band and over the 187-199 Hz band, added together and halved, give 9.3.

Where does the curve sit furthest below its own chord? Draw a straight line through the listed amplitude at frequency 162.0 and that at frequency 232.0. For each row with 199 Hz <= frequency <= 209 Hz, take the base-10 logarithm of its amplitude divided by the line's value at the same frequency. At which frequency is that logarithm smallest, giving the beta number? 200.0 Hz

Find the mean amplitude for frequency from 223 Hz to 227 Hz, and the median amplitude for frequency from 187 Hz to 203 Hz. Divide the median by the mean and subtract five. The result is -4.00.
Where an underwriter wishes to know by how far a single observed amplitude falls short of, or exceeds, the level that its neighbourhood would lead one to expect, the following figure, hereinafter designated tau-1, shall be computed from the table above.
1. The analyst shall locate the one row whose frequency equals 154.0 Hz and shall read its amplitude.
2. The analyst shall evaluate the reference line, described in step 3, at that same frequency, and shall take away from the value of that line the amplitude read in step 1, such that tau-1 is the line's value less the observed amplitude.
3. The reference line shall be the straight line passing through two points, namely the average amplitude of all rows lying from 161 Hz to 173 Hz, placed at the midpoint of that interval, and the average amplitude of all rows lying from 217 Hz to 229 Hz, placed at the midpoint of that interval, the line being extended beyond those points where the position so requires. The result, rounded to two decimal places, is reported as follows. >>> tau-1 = 0.31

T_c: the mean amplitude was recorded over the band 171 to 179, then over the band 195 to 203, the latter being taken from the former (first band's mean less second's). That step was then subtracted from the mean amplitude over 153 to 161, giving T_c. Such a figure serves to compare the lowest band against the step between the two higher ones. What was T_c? 1.11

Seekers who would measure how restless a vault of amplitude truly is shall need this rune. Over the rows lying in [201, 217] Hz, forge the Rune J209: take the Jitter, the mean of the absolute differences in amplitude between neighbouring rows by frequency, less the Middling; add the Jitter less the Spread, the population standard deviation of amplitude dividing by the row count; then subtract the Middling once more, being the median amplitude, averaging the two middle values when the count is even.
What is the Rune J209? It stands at -2.10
